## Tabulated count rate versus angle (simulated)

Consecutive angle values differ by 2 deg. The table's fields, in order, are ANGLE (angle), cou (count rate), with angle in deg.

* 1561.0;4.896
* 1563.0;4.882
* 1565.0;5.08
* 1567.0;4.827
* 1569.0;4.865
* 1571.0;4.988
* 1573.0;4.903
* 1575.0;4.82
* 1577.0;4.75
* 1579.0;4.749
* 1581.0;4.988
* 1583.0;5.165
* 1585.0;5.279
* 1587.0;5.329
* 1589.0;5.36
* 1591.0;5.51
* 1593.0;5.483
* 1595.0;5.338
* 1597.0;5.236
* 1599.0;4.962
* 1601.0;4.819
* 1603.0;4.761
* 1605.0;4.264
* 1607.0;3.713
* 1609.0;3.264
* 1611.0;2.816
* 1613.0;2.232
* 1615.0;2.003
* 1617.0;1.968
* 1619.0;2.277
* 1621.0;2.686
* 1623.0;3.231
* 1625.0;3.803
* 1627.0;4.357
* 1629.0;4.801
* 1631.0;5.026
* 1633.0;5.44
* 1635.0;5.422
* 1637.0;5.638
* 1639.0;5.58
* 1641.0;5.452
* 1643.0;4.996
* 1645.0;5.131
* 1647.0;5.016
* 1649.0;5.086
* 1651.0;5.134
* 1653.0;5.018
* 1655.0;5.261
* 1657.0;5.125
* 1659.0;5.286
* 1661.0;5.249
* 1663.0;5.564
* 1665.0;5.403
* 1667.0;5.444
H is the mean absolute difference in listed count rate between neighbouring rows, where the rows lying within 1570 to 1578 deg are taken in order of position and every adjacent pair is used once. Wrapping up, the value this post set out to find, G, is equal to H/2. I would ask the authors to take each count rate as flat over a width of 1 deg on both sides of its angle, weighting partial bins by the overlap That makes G 0.04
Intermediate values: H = 0.08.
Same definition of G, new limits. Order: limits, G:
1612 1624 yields 0.15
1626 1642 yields 0.11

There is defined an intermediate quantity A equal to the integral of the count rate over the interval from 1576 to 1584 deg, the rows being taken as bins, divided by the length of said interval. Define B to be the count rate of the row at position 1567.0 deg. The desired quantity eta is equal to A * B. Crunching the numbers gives 24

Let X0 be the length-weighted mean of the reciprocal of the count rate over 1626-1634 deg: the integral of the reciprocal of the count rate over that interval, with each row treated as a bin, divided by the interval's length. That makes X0 0.205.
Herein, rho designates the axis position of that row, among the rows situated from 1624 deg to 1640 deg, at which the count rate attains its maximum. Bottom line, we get 1637.0 deg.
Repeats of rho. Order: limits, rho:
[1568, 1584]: 1583.0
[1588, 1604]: 1591.0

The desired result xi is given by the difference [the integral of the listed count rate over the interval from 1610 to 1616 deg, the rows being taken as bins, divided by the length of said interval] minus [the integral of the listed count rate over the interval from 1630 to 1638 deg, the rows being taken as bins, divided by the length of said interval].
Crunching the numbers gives -3.03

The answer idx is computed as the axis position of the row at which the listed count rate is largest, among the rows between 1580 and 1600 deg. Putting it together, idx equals 1591.0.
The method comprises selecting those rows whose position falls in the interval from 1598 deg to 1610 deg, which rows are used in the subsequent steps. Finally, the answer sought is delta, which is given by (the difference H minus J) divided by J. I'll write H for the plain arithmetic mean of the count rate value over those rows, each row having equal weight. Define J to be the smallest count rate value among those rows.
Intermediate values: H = 4.3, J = 3.264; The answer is 0.32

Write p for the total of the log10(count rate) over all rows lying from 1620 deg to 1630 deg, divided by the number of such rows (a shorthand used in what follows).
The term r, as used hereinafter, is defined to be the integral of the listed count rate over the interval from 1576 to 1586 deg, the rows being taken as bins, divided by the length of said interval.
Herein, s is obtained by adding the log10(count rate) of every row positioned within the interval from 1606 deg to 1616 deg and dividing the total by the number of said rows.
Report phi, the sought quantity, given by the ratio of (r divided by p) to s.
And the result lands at 20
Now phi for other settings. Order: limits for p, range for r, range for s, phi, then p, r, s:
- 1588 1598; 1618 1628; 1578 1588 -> 6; 0.73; 3.3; 0.71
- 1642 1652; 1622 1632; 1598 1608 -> 9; 0.71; 4.2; 0.65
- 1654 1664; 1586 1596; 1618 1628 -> 15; 0.72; 5.4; 0.50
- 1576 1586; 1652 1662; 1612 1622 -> 21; 0.70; 5.2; 0.35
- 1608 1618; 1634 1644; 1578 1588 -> 20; 0.38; 5.4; 0.71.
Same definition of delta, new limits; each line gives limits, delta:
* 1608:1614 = 0.24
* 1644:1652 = 0.02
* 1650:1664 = 0.04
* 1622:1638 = 0.46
